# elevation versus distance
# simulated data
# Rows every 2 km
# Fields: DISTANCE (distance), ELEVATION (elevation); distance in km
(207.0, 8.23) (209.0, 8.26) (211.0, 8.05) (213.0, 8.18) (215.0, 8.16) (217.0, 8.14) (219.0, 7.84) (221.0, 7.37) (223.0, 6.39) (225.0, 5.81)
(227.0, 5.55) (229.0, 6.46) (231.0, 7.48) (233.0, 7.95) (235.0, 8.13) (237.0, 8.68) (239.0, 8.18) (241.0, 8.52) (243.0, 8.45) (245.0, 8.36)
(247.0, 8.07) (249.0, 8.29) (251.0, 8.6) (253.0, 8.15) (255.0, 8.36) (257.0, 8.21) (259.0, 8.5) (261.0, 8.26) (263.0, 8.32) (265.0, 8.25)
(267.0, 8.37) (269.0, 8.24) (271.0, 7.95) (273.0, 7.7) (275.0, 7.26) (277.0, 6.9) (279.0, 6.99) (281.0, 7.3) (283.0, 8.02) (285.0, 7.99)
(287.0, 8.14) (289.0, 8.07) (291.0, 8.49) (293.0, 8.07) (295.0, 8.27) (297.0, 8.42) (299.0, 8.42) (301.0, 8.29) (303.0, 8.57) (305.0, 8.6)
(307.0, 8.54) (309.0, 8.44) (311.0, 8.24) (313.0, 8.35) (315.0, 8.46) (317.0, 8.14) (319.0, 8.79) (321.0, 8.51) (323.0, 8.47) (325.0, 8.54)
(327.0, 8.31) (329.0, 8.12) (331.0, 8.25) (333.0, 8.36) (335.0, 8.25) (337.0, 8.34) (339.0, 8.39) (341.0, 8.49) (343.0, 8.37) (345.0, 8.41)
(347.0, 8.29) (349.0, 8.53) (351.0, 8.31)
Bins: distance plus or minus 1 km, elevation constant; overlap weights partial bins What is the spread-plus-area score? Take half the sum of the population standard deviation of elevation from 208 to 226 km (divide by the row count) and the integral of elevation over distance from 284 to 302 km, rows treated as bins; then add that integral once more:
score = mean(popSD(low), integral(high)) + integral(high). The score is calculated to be 223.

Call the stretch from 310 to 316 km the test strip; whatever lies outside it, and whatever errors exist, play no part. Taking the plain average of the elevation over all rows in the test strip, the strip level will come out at 8.35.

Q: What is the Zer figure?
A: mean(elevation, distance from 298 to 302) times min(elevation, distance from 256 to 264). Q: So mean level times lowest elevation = 69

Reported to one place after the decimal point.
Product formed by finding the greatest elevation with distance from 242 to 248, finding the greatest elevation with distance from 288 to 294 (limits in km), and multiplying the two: 71.7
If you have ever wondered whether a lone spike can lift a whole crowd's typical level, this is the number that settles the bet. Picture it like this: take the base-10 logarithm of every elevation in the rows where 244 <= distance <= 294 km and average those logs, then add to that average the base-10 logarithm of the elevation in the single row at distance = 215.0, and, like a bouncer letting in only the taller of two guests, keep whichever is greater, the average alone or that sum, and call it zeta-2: 1.82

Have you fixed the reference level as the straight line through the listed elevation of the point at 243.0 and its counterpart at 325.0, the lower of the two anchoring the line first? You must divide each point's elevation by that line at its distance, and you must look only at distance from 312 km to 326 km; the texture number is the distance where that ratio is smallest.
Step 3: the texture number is 317.0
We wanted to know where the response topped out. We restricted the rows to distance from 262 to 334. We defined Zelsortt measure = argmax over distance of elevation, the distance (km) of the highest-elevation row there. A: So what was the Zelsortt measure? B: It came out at 319.0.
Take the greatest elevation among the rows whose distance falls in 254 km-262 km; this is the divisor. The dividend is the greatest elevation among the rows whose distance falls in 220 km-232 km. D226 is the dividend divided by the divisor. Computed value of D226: 0.88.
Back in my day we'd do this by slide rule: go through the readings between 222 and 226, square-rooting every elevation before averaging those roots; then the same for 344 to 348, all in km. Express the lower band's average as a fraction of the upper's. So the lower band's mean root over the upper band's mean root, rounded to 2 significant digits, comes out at 0.85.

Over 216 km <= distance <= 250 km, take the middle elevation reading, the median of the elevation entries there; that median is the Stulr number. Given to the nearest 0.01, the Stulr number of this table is 8.07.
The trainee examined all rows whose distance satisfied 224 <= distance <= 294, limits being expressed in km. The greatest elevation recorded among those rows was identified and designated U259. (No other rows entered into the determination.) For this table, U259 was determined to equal 8.68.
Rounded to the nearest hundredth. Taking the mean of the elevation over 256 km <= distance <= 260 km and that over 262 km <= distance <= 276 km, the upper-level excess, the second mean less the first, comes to -0.34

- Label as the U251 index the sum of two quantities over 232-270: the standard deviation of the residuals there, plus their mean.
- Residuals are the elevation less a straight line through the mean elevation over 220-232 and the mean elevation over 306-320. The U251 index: 1.5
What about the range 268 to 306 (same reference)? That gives 0.5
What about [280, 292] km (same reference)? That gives 0.5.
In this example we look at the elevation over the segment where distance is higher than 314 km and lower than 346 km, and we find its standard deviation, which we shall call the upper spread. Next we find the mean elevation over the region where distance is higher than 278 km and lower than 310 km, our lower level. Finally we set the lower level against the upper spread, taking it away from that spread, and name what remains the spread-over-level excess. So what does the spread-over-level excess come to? -8.00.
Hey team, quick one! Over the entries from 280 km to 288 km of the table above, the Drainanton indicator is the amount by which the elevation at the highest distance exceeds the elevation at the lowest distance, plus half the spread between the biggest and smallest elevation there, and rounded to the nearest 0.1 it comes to 1.3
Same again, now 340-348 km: -0.1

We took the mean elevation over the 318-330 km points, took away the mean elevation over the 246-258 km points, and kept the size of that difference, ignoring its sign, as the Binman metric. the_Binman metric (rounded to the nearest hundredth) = 0.18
